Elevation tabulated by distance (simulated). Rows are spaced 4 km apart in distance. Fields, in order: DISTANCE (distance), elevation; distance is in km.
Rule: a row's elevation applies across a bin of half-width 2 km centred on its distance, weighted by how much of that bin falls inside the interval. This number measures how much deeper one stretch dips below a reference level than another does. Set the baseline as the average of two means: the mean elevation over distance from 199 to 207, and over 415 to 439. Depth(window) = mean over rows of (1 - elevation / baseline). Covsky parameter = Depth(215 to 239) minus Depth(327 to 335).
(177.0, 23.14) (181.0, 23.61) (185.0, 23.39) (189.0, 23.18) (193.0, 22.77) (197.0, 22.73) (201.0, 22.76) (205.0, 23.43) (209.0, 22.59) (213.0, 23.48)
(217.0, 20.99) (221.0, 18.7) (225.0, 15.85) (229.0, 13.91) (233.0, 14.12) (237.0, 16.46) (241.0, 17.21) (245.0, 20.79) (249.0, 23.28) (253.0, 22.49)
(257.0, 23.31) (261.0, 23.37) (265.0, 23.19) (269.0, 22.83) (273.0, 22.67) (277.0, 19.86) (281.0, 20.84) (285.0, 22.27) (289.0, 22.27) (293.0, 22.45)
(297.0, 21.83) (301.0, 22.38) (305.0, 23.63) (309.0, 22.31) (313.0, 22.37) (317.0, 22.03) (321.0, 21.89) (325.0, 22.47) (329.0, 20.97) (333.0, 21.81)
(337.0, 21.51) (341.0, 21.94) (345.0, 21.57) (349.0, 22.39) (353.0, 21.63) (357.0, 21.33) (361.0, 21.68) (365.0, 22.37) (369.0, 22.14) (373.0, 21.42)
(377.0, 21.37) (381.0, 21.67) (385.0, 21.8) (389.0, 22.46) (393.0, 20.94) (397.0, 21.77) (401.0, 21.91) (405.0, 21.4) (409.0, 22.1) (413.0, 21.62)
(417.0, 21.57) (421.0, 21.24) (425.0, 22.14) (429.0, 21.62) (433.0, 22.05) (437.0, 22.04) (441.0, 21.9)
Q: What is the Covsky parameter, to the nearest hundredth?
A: 0.21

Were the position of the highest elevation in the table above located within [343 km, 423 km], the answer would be 389.0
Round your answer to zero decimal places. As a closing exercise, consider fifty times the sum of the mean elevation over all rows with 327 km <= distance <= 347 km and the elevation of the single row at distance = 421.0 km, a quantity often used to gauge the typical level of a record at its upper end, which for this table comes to 2140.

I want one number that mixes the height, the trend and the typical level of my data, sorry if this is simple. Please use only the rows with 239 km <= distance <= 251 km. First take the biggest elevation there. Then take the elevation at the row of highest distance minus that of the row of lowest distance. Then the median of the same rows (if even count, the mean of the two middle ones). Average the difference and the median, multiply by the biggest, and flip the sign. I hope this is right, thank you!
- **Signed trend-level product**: -313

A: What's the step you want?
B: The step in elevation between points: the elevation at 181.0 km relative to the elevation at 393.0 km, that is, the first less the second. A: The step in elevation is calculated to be 2.7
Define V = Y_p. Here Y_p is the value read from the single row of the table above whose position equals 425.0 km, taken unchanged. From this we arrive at 22.14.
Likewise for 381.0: 21.67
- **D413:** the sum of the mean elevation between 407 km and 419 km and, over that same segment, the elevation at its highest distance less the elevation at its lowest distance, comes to 21.2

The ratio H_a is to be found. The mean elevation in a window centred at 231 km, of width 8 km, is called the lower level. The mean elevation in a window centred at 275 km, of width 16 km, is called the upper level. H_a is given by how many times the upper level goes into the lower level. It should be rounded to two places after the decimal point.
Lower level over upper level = 0.65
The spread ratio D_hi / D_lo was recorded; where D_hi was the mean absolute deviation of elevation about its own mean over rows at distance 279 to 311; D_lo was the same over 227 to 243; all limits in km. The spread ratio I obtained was 0.3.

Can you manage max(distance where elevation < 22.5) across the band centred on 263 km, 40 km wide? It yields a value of 281.0 km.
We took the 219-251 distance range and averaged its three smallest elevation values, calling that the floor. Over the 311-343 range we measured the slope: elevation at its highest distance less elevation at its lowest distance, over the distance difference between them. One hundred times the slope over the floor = -0.10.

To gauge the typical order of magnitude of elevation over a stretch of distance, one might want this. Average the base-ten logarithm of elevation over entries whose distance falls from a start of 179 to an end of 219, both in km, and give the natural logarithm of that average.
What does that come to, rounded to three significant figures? 0.307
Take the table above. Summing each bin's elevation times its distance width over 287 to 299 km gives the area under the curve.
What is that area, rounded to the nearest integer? 266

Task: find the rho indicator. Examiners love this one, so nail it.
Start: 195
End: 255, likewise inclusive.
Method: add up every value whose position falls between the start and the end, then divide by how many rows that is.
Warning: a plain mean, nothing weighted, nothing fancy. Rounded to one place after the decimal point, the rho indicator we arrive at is 19.9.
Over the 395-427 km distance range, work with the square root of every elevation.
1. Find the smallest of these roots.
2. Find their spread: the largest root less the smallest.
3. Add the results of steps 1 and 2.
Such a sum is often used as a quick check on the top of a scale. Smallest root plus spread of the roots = 4.71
